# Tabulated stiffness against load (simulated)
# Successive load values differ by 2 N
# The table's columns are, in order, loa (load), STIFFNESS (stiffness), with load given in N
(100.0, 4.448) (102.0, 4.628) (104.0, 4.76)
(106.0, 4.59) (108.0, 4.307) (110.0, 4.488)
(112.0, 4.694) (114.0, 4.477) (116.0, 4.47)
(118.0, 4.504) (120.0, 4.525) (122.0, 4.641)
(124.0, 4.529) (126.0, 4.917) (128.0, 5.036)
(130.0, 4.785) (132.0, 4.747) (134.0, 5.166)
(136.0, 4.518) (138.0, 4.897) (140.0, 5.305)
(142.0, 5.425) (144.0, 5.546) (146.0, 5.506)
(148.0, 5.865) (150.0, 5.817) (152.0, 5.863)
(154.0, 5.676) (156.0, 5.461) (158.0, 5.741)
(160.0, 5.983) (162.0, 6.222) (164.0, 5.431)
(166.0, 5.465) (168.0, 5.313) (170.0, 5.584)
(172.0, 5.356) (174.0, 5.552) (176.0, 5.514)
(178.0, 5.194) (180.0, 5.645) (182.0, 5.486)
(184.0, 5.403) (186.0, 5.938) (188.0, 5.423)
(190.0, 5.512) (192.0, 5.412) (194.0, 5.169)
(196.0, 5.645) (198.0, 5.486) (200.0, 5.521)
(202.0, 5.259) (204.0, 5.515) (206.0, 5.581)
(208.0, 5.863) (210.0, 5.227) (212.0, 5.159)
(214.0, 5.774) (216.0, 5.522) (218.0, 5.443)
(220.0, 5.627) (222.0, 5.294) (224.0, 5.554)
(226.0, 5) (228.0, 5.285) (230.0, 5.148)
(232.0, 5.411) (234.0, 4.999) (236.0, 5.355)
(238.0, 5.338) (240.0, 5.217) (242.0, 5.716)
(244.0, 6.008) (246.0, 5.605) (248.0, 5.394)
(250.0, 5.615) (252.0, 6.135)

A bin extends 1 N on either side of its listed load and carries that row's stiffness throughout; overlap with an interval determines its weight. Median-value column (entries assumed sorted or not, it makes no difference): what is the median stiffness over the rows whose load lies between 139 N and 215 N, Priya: 5.51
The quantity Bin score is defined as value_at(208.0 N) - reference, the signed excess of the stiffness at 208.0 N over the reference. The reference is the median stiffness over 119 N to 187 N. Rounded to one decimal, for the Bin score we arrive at 0.4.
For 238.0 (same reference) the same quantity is -0.1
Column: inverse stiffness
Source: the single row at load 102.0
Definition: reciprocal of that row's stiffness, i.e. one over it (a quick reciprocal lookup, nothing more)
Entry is 0.216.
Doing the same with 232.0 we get 0.185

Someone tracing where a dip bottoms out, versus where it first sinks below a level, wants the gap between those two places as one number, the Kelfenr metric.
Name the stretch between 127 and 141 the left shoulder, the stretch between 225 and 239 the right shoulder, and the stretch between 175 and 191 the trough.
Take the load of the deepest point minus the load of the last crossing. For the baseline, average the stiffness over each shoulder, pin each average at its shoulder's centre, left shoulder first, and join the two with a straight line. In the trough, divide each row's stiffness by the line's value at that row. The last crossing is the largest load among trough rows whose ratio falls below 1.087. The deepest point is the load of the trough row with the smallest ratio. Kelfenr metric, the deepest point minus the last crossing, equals -12 N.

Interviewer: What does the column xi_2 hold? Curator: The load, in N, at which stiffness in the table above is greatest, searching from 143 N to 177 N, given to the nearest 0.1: 162.0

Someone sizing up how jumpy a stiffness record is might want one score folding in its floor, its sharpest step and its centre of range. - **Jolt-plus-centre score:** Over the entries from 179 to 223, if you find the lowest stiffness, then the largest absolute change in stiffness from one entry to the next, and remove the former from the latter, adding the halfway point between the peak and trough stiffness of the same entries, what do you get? 1.0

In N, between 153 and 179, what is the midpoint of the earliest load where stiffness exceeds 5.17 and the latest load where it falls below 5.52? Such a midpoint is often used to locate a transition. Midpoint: 166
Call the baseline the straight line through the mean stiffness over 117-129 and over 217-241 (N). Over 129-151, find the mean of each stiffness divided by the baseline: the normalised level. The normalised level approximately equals 1.09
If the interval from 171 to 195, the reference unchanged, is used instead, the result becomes 1.08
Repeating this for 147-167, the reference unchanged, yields 1.18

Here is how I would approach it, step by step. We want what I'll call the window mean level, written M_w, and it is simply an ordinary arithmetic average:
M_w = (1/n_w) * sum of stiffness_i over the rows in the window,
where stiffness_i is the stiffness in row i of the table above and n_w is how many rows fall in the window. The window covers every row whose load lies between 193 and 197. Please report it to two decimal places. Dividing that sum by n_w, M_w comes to 5.41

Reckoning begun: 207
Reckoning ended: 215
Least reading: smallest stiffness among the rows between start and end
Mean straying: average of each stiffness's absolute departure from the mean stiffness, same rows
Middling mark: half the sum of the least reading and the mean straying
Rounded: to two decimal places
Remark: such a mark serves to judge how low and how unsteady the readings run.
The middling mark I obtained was 2.74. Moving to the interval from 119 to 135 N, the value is 2.35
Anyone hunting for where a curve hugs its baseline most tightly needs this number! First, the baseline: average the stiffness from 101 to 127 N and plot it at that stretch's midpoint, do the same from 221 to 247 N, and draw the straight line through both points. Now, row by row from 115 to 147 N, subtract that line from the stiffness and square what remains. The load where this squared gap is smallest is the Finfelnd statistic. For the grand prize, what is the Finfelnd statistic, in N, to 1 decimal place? 122.0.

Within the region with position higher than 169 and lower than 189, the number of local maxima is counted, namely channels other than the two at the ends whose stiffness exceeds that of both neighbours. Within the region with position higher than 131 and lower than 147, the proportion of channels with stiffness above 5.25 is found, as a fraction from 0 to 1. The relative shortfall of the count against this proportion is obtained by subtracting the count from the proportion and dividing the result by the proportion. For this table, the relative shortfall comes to -5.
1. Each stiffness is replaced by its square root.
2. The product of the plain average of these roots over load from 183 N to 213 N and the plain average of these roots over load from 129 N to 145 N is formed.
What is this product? 5.3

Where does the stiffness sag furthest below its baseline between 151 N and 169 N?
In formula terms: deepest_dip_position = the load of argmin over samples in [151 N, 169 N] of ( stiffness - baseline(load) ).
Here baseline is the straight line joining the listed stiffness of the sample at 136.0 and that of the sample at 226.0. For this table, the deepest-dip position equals 168.0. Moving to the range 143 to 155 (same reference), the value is 146.0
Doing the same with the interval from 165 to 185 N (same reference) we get 178.0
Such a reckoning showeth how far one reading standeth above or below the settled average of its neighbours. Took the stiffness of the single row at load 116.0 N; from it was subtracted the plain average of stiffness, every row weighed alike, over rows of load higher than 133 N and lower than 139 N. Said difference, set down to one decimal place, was -0.4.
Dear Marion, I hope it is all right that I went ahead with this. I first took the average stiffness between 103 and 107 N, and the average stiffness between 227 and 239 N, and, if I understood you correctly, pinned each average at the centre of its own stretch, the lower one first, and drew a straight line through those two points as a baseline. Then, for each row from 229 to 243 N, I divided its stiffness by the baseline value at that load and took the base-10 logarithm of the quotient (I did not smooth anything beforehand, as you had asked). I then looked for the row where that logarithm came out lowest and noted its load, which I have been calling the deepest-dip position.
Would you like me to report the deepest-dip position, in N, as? 234.0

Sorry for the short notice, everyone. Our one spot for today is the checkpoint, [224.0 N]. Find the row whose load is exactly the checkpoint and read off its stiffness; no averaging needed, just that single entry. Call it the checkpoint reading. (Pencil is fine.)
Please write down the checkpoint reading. 5.554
